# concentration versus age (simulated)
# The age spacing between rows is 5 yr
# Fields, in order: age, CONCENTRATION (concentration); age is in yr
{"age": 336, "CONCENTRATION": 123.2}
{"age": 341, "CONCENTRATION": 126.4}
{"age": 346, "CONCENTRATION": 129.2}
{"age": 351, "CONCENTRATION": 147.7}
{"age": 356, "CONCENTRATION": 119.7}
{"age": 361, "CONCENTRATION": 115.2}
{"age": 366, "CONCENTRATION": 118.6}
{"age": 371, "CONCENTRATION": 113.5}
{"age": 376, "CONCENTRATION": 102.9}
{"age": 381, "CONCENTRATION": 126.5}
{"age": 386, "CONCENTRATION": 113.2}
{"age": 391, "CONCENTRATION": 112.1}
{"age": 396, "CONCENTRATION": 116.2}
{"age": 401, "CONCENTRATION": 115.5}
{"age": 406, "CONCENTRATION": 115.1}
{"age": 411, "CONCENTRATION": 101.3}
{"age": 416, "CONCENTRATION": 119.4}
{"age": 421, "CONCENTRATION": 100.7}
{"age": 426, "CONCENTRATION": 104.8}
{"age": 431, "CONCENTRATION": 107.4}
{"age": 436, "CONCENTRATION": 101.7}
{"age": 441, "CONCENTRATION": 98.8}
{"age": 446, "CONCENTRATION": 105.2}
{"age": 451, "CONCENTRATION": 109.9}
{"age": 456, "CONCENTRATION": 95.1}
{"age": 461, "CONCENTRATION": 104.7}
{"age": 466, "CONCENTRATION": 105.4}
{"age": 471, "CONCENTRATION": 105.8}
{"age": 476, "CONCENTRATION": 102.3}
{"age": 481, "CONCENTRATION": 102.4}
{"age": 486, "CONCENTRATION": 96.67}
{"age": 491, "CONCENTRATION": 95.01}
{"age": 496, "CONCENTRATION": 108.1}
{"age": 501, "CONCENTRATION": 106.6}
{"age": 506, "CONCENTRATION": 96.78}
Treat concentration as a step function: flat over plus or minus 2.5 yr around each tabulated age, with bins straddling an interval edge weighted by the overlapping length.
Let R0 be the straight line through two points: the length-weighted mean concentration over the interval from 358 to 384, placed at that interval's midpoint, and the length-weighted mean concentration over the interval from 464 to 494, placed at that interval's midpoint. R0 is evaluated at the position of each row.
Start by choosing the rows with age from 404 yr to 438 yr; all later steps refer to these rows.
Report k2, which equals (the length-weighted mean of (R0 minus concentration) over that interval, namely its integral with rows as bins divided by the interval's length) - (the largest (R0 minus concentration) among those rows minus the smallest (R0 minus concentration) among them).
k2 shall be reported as -17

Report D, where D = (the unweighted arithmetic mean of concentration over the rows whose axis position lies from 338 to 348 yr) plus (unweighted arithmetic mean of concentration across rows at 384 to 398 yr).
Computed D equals 242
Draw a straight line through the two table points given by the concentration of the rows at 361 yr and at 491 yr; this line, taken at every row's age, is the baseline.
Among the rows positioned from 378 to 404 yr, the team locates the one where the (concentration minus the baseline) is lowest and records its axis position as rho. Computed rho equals 391 yr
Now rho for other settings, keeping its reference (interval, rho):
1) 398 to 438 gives 411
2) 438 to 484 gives 456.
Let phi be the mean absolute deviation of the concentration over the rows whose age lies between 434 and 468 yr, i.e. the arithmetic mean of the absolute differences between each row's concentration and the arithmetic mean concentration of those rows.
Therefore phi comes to 4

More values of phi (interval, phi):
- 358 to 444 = 7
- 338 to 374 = 9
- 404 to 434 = 6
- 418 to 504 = 4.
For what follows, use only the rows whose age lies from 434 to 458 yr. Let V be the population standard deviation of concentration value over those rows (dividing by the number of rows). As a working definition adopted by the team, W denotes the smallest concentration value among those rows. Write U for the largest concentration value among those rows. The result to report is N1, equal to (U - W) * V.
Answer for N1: 76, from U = 109.9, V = 5.1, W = 95.1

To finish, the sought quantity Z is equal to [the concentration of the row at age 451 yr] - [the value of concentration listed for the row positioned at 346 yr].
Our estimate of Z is -19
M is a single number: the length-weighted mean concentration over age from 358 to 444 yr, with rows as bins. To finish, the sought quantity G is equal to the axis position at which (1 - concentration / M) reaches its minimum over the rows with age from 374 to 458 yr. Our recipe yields 381 yr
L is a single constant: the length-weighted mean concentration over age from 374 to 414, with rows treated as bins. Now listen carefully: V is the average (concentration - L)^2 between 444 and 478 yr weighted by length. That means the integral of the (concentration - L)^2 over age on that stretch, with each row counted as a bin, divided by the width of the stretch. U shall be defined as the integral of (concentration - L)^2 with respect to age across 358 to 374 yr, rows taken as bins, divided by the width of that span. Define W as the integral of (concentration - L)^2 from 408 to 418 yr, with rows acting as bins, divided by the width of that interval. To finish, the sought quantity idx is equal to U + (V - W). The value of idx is 27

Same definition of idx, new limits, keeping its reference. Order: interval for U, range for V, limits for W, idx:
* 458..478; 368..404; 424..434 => 69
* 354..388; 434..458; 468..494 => 25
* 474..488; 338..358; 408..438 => 495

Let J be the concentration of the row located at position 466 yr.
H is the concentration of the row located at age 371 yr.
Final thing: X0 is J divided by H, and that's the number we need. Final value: 0.93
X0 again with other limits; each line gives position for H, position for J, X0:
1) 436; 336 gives 1.21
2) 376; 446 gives 1.02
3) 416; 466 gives 0.88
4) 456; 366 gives 1.25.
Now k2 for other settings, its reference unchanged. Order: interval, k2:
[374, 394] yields -25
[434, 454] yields -10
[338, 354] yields -38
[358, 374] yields -4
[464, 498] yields -15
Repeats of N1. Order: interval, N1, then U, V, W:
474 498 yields 61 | 108.1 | 4.7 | 95.01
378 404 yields 74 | 126.5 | 5.1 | 112.1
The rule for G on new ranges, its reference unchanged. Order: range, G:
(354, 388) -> 381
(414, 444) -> 416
